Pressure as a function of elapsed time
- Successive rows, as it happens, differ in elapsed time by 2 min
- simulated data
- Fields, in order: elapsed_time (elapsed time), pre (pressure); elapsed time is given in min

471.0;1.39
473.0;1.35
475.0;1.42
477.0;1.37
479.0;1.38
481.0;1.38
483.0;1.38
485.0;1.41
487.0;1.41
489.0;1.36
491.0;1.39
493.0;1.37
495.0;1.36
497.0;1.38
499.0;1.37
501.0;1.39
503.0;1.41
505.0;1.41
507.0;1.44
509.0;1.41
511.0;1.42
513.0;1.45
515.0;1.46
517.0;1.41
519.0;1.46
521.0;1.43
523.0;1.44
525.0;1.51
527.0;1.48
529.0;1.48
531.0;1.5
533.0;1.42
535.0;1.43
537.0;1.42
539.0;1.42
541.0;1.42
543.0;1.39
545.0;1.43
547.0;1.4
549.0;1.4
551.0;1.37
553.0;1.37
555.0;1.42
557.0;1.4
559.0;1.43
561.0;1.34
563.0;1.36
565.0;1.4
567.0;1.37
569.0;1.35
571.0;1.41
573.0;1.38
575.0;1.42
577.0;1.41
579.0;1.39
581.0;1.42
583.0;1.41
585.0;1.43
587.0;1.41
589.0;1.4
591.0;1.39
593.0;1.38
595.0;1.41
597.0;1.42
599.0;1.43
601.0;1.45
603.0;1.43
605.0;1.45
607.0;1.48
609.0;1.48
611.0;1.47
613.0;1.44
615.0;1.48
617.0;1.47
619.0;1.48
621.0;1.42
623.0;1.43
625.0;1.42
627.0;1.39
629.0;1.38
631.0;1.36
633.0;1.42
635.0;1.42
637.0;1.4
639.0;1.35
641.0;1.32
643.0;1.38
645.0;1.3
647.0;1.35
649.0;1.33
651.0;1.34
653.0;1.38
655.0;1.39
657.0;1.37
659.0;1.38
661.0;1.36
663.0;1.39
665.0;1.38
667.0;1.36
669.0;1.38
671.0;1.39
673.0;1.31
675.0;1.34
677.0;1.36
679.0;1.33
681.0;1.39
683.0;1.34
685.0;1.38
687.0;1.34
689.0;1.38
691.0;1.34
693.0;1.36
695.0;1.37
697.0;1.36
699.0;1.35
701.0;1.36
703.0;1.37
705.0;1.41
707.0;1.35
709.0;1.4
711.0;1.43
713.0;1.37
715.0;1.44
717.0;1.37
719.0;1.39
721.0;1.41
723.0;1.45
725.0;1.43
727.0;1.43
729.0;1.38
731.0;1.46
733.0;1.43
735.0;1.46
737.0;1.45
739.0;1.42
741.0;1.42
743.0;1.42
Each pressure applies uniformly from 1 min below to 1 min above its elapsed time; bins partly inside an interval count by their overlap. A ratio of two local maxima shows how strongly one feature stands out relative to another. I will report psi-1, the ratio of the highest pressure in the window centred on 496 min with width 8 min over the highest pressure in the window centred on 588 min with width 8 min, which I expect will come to 0.97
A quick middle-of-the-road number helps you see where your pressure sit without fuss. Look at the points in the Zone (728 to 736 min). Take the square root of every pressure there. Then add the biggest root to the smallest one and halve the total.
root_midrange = 1.19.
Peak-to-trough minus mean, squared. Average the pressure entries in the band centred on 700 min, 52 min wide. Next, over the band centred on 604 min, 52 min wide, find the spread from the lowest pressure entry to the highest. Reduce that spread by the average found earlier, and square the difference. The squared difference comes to 1.63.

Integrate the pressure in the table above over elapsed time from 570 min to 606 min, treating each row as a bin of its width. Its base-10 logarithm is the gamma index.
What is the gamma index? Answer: 1.71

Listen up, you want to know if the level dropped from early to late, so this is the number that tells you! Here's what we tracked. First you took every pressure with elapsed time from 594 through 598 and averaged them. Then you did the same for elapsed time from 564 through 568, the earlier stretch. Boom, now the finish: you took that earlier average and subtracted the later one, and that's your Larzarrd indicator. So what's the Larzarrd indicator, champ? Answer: -0.03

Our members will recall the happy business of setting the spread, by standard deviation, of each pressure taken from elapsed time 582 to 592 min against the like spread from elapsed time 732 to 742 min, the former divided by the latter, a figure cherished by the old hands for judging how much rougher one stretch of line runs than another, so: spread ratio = 0.82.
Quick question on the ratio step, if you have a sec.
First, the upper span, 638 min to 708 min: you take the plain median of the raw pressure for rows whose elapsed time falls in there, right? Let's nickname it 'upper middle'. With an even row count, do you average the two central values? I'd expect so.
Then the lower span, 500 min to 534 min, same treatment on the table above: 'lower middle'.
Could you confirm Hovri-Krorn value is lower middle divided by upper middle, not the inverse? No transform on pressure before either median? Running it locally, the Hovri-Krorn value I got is 1.06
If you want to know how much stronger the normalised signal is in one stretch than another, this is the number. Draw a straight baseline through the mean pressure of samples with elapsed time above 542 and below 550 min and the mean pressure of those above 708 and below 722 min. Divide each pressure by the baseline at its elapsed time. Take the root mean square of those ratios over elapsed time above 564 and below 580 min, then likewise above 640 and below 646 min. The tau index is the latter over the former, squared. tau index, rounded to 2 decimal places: 0.92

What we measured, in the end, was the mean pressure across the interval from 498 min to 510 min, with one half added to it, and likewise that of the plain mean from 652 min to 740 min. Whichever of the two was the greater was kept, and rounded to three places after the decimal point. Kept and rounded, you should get 1.905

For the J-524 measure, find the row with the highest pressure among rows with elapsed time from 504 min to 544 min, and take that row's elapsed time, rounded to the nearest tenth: 525.0 min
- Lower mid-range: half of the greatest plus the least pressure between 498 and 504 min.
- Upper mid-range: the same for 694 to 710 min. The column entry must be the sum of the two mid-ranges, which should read 2.77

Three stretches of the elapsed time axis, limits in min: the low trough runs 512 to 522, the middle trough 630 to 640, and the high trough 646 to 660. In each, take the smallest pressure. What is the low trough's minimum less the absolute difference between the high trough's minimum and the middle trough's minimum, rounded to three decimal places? 1.390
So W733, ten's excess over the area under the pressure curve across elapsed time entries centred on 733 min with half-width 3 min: 1.3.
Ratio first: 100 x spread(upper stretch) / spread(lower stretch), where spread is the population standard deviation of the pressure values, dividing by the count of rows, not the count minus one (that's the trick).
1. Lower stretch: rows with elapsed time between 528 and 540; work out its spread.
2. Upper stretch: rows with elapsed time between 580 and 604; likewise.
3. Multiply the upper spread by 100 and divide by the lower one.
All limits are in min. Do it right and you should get 57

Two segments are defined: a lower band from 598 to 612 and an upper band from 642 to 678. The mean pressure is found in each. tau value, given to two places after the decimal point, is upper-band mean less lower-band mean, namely -0.10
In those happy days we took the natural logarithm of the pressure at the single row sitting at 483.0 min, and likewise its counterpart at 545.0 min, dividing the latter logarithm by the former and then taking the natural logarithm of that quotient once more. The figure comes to 0.10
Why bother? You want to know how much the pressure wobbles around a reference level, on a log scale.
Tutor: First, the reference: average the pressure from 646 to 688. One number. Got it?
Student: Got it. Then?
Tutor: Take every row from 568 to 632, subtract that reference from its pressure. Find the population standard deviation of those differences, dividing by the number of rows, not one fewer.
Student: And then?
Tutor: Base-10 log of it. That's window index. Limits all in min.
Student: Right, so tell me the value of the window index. -1.46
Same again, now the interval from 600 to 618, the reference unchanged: -1.75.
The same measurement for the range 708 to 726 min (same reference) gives -1.55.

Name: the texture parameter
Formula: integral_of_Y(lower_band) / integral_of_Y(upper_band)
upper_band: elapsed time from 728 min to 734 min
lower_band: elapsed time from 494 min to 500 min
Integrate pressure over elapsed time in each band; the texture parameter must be 0.96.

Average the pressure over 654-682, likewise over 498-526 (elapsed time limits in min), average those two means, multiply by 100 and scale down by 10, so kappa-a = 14.0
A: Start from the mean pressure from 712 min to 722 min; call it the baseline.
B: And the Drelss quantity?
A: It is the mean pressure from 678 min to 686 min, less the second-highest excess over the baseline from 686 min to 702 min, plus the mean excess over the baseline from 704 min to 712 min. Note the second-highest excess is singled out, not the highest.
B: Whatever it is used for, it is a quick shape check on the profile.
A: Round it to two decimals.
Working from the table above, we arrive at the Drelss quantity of 1.39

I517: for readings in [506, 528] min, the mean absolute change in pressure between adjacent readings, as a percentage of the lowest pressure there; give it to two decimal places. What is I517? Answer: 2.27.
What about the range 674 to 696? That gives 2.63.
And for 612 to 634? 1.91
